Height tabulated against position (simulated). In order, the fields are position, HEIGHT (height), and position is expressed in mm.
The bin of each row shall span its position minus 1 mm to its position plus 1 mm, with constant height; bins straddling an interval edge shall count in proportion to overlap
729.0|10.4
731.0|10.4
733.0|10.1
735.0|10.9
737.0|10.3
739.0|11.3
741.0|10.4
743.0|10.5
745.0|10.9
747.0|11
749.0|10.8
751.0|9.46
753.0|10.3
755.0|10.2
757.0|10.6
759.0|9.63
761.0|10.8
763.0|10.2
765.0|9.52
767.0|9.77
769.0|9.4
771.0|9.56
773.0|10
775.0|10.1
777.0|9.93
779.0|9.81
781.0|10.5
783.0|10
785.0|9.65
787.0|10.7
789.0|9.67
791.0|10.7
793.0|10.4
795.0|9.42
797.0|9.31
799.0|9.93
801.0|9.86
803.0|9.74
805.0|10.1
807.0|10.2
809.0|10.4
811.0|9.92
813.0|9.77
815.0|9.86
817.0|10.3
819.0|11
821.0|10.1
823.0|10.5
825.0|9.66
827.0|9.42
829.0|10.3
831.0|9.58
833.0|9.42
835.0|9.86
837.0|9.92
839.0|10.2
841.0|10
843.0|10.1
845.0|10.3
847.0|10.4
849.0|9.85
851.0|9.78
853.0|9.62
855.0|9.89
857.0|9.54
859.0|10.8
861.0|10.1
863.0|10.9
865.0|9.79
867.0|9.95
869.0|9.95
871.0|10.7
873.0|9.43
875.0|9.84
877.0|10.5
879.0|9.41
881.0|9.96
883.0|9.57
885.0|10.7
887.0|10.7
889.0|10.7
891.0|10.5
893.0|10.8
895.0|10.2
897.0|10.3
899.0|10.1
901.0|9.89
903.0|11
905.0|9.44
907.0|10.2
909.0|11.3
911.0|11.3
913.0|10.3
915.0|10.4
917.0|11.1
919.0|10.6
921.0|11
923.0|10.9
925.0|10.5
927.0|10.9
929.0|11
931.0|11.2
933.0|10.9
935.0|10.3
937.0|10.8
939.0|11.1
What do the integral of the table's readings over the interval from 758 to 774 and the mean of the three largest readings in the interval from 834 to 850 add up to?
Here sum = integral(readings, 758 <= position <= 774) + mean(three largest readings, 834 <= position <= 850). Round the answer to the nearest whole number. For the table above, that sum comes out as 168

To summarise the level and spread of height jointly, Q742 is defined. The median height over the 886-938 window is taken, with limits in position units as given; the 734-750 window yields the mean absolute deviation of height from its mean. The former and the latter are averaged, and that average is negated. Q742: -5.49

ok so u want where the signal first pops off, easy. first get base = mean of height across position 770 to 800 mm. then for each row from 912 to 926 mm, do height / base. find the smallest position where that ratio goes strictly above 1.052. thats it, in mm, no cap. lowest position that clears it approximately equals 917.0 mm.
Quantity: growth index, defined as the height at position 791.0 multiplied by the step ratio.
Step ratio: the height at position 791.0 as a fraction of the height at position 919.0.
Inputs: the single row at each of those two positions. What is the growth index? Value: 10.8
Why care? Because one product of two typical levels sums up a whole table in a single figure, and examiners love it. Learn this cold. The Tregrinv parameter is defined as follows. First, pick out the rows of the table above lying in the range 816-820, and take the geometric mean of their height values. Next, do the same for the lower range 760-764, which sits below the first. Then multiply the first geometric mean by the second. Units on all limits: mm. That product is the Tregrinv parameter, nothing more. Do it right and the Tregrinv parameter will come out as 112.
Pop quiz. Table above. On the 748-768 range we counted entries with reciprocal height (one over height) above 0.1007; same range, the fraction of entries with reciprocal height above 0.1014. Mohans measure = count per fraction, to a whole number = 10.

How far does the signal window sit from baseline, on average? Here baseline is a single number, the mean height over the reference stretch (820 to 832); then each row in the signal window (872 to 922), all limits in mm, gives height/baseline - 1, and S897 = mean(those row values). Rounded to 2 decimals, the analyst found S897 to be 0.04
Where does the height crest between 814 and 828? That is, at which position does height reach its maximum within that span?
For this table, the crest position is 819.0 mm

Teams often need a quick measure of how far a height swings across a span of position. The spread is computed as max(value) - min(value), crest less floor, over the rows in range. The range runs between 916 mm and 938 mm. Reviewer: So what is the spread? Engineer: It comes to 0.90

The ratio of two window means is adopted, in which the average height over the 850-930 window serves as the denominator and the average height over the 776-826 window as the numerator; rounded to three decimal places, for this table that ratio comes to 0.973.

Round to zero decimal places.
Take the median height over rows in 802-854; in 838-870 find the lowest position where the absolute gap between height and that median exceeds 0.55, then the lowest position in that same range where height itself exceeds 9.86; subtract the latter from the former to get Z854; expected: 20 mm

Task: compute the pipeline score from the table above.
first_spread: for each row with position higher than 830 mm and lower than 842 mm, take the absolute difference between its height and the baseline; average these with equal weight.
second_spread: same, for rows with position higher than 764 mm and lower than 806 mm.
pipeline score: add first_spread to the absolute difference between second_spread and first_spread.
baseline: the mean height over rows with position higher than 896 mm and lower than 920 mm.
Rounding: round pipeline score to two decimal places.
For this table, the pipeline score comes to 0.70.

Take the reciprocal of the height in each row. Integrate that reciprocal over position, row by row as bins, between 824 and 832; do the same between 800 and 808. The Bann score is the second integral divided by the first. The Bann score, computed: 0.98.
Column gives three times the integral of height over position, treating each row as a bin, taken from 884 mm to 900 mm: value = 504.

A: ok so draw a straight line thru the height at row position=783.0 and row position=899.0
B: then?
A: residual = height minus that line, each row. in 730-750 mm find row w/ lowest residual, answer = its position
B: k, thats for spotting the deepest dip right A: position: 733.0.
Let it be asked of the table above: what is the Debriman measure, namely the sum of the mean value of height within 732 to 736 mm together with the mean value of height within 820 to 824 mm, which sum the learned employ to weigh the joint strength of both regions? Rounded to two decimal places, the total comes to 20.80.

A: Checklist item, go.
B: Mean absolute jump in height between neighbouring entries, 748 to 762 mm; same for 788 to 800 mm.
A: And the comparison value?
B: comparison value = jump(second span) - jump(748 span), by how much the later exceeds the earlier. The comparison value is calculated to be -0.20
